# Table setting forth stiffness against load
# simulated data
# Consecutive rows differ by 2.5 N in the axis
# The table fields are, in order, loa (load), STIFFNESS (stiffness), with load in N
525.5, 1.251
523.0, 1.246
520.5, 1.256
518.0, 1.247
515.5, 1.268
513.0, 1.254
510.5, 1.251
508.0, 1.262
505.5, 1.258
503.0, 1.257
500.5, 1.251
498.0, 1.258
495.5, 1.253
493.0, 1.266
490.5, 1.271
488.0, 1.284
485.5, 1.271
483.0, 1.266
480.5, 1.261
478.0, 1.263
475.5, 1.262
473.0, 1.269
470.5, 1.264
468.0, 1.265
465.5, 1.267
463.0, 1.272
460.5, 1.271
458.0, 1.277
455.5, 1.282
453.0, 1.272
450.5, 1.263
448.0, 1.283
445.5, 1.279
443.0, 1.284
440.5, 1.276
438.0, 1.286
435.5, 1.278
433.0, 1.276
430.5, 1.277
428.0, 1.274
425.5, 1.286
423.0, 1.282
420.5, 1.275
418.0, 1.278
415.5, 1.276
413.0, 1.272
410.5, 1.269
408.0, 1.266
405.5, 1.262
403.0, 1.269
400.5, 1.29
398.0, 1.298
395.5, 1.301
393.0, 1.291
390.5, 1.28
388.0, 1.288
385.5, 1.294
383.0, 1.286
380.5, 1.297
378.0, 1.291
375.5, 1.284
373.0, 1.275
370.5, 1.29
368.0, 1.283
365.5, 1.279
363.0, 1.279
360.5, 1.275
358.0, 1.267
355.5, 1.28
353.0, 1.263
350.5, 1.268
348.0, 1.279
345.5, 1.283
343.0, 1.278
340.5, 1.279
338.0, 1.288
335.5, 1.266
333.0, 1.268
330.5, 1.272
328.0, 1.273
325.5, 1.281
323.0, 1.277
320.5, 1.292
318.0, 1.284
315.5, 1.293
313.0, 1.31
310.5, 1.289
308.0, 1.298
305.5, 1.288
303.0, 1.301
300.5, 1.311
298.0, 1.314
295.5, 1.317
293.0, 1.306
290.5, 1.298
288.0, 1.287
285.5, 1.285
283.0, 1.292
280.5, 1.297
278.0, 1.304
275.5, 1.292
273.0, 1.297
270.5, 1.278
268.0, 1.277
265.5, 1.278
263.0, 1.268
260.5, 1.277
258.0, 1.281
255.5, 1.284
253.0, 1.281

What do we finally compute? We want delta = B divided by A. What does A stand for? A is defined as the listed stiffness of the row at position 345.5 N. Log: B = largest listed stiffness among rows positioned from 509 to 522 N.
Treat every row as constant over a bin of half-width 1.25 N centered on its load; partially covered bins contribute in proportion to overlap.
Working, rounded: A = 1.283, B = 1.268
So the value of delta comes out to 0.99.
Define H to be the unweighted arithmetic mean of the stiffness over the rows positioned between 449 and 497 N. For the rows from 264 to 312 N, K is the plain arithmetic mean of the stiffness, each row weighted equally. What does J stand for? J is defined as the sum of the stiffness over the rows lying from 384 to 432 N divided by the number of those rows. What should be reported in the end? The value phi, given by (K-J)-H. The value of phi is -1.25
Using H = 1.27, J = 1.28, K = 1.30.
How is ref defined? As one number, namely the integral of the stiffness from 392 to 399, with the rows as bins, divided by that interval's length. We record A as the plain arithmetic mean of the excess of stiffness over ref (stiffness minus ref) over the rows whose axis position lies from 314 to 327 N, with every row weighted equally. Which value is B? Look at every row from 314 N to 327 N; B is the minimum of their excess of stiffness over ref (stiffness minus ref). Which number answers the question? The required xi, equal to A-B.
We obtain 0.0084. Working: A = -0.011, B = -0.020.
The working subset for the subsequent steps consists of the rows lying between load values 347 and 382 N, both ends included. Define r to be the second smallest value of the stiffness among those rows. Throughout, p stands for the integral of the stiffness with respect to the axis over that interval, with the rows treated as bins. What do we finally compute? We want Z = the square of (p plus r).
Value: 2120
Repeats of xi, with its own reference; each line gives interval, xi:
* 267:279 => 0.0126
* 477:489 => 0.0080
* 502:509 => 0.0020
